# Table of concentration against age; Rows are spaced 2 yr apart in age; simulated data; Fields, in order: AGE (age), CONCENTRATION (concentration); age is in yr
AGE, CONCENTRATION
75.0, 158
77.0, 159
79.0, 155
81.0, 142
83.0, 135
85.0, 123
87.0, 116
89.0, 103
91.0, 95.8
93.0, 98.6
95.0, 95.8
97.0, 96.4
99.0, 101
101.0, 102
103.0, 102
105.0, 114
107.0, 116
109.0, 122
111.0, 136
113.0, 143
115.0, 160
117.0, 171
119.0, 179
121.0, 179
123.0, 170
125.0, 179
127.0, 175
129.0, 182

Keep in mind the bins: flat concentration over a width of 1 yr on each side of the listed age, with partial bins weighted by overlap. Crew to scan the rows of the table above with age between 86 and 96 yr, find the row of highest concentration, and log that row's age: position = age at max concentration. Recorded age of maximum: 87.0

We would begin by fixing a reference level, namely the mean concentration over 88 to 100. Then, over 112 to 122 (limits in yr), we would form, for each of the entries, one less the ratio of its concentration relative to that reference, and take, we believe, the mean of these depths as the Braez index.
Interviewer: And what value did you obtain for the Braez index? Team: -0.69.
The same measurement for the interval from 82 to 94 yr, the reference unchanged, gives -0.14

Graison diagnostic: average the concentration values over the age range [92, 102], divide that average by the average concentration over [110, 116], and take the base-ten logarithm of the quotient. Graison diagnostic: -0.171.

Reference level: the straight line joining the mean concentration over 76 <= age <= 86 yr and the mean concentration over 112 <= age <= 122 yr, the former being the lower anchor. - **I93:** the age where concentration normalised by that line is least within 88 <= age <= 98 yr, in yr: 97.0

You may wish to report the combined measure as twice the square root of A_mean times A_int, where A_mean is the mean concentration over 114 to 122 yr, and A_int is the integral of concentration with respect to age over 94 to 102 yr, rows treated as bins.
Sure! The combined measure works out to 738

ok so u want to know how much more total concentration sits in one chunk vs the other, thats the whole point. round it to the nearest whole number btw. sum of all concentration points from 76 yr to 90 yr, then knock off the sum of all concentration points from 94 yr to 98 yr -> 741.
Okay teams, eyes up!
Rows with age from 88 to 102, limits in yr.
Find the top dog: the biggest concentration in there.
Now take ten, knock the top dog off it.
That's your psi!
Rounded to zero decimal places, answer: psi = -93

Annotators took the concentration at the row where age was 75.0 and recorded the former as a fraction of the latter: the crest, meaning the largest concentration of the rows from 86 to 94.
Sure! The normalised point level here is 1.36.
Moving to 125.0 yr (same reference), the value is 1.54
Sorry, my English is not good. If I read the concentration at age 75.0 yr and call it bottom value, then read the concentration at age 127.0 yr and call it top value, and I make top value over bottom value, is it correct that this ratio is 1.1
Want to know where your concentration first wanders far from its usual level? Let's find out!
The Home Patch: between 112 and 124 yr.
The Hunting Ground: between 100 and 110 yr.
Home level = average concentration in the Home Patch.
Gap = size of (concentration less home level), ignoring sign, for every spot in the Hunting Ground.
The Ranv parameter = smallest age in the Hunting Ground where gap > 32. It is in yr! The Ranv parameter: 101.0 yr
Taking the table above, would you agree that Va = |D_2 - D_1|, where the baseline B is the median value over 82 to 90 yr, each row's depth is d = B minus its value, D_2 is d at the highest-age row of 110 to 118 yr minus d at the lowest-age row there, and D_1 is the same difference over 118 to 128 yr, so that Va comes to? 39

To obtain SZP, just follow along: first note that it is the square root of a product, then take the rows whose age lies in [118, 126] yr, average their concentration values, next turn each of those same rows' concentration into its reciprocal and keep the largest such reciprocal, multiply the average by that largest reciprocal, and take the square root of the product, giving 1.02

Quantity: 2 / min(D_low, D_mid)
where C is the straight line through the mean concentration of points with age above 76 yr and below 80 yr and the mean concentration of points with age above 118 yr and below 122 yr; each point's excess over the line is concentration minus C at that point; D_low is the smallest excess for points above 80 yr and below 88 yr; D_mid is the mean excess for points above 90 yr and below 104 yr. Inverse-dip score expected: -0.0293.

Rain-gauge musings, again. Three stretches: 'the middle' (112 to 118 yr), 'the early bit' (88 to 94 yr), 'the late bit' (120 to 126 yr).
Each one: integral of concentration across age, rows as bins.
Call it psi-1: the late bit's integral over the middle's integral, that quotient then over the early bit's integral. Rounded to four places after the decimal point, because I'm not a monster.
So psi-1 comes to 0.0019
